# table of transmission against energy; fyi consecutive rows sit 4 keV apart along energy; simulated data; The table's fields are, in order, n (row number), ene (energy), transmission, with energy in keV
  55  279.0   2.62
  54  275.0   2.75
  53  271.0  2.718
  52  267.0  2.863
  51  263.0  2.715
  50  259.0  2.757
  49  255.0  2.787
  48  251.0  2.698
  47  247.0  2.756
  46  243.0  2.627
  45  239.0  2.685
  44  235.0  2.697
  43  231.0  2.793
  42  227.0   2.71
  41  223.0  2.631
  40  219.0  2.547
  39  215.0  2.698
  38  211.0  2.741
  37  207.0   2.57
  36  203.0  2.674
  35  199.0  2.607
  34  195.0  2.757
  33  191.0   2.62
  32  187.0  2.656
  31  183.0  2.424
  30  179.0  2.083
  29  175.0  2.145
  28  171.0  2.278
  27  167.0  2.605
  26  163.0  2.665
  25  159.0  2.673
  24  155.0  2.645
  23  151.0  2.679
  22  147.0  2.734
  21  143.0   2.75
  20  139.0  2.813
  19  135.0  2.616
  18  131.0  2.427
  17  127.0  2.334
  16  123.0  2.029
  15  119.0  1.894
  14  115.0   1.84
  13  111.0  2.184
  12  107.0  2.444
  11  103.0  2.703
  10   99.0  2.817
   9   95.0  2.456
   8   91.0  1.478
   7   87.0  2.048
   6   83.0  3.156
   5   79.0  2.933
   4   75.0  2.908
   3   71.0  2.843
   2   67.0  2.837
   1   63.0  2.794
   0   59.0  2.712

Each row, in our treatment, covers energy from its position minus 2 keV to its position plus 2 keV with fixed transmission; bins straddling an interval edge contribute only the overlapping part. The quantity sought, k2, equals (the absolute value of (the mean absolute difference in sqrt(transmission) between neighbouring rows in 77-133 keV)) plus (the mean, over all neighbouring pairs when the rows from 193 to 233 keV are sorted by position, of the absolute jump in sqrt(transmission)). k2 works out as 0.156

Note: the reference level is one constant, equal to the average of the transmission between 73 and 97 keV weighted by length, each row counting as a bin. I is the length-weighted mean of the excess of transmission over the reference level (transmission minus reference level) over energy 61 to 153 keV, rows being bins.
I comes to 0.01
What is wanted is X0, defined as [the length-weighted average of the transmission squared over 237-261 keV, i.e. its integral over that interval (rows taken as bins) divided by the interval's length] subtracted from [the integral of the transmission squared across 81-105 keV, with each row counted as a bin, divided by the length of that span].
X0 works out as -1.1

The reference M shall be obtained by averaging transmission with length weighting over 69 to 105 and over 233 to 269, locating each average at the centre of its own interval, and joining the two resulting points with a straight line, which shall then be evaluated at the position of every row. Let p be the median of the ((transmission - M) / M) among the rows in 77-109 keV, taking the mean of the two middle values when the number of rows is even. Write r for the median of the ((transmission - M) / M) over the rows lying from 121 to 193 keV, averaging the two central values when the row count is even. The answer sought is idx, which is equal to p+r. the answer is -0.024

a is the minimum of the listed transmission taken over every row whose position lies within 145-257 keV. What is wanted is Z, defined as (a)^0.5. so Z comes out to 1.44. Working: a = 2.083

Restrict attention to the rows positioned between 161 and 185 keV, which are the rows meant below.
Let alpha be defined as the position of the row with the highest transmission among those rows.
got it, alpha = 163.0 keV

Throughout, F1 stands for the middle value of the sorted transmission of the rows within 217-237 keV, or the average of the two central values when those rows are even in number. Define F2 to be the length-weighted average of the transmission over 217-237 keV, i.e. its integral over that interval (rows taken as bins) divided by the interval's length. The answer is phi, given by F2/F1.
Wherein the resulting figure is 0.992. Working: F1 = 2.70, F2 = 2.68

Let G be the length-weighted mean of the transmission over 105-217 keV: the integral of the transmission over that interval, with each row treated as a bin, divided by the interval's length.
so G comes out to 2.49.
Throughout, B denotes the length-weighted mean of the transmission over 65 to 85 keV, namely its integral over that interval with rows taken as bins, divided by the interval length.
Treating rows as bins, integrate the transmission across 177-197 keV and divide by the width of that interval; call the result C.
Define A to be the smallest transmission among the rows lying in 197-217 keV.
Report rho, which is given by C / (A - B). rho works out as -7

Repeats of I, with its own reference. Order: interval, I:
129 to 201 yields 0.07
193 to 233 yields 0.18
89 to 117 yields -0.22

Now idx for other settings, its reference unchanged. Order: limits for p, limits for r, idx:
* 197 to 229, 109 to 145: -0.129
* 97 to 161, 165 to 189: -0.124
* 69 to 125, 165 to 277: -0.070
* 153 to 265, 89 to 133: -0.121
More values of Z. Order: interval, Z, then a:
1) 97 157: 1.36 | 1.84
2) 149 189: 1.44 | 2.083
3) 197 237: 1.60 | 2.547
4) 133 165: 1.62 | 2.616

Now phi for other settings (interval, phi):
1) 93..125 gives 0.992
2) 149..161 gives 0.997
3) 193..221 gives 0.993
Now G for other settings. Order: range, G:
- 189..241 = 2.67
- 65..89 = 2.79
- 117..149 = 2.45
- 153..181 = 2.44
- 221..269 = 2.73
